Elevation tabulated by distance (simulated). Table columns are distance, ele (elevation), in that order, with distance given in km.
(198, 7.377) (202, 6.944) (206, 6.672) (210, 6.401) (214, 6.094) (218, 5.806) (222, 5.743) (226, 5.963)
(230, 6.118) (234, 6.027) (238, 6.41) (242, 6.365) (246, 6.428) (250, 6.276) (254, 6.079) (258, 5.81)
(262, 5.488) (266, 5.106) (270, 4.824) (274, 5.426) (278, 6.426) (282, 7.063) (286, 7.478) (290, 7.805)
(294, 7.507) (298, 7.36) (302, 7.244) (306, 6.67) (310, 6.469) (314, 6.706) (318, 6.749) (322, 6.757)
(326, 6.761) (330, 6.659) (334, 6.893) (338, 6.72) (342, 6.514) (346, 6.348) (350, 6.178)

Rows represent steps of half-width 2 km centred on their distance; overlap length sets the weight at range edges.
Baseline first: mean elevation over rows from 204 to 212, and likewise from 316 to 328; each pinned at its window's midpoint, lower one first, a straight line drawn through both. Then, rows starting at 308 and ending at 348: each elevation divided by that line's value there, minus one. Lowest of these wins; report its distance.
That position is 346 km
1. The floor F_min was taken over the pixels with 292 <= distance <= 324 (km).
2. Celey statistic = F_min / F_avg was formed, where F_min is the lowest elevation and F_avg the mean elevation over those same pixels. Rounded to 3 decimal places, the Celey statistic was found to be 0.933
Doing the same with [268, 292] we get 0.742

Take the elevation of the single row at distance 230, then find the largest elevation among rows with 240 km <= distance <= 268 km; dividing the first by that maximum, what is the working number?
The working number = 1.0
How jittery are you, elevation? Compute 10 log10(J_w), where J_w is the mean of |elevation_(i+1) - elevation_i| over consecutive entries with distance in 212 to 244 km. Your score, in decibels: -7.5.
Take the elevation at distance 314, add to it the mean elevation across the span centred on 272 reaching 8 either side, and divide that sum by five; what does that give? 2.43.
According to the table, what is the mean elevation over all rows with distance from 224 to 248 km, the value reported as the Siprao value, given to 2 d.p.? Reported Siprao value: 6.22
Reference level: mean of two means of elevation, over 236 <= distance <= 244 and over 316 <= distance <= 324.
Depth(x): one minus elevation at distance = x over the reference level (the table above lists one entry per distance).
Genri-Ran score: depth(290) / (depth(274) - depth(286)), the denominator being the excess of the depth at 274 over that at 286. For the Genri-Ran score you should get -0.6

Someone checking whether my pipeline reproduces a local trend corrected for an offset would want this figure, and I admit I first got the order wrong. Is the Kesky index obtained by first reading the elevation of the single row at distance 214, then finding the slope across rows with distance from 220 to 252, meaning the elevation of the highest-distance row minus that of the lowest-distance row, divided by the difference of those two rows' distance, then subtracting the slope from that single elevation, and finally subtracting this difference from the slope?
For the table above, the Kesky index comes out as -6.06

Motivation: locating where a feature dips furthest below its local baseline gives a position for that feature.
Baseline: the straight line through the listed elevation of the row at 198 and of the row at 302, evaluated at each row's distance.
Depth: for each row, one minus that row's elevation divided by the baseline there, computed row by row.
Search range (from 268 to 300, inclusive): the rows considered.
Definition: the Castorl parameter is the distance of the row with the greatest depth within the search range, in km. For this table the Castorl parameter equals 270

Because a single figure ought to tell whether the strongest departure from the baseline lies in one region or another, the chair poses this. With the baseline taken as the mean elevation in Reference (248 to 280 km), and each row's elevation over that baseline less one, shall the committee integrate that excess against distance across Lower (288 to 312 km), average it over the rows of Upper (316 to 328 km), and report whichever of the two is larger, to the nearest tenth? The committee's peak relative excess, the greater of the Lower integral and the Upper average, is 6.3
